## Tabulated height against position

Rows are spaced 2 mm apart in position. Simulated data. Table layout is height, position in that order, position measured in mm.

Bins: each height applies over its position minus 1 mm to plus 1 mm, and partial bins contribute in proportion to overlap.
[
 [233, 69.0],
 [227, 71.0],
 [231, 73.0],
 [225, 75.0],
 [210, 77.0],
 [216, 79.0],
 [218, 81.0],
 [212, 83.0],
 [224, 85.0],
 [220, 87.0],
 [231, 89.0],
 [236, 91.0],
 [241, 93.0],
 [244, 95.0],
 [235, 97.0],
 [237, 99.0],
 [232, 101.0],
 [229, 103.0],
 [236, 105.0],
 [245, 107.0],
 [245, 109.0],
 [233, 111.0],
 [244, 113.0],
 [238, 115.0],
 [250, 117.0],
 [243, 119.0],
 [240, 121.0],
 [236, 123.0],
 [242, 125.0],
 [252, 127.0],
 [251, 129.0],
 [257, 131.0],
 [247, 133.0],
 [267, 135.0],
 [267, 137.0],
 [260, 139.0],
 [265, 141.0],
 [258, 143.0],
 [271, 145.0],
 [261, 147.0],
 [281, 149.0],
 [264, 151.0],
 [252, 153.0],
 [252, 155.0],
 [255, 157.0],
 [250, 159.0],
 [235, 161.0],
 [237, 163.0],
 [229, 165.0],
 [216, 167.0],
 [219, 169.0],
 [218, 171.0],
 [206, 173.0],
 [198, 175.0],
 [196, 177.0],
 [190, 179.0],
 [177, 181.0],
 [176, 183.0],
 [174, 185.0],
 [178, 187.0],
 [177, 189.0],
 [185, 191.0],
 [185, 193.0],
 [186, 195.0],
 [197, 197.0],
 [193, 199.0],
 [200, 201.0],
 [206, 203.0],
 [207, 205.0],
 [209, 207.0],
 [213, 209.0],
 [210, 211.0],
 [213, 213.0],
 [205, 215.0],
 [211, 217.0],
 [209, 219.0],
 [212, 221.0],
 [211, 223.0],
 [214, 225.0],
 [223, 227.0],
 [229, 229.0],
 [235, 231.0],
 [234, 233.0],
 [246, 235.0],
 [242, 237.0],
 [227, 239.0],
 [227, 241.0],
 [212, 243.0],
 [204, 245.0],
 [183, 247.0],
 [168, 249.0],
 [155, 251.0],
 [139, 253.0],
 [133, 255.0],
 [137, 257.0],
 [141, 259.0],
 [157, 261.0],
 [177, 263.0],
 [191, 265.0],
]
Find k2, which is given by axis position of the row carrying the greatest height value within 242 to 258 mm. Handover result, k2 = 243.0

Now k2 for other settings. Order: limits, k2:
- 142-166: 149.0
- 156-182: 157.0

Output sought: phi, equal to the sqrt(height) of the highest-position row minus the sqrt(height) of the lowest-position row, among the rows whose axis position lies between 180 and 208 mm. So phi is 1.2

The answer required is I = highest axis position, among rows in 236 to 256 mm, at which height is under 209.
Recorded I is 255.0 mm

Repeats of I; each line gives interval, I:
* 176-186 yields 185.0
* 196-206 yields 205.0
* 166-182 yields 181.0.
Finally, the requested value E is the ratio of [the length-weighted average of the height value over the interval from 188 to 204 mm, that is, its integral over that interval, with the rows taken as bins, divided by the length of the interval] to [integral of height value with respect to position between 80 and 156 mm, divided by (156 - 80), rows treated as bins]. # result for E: 0.78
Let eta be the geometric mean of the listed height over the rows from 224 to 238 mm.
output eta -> 232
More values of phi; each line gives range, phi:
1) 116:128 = 0.1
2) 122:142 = 0.9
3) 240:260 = -3.2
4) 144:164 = -1.1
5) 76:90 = 0.7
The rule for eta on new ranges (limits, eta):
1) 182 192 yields 178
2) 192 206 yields 196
